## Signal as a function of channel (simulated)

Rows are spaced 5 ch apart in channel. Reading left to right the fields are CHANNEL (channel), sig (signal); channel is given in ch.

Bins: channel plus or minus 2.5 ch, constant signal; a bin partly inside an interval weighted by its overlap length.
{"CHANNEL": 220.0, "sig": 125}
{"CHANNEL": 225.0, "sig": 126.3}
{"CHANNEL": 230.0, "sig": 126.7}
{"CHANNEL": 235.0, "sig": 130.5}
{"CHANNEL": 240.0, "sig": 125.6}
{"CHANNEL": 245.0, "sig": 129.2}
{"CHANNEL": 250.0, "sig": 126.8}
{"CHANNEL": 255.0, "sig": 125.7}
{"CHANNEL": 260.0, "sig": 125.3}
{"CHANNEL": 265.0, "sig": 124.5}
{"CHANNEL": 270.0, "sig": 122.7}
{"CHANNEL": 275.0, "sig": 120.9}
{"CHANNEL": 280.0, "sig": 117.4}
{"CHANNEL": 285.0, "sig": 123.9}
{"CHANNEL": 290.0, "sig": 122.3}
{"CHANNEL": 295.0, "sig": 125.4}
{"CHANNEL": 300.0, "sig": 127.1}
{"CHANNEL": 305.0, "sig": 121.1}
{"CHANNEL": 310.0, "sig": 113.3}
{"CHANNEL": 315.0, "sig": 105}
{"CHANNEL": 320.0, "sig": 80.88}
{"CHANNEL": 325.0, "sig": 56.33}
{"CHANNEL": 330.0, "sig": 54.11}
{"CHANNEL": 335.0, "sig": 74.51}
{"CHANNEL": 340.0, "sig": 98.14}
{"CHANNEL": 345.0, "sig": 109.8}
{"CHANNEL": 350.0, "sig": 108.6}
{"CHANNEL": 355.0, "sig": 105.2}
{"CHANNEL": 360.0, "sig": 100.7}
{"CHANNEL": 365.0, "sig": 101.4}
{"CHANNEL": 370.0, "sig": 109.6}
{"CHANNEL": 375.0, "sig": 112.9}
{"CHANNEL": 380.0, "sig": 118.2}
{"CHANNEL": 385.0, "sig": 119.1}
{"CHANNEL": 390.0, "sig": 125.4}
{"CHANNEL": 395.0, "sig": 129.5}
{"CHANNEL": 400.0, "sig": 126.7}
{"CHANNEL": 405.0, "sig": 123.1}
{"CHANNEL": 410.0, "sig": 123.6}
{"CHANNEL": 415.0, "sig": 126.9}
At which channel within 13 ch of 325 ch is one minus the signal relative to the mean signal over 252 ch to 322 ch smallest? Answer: 315.0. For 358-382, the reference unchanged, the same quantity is 380.0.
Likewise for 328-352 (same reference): 345.0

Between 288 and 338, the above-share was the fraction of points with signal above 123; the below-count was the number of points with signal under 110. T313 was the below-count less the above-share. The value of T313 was 5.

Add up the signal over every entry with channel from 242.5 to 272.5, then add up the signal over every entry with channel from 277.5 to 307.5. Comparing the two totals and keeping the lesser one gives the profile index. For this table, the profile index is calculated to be 737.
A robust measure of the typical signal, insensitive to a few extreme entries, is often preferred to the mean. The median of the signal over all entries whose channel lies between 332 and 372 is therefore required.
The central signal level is 103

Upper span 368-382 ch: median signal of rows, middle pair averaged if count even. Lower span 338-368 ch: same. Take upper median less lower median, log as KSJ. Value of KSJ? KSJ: 10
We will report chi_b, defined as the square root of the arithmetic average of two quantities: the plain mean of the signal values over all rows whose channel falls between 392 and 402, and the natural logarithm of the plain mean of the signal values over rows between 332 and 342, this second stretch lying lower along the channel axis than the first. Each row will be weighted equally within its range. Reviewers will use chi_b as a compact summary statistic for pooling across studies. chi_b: 8.14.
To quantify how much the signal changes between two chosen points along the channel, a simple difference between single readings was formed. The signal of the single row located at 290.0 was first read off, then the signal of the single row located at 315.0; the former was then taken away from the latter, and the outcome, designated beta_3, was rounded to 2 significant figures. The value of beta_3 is -17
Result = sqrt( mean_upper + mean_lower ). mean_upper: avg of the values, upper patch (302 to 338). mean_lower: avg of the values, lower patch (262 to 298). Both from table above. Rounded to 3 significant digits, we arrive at 14.5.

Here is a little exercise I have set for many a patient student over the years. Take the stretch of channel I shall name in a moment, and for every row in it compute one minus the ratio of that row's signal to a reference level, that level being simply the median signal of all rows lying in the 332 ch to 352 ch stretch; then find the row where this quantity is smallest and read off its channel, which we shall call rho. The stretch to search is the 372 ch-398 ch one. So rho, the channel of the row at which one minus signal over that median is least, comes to 395.0 ch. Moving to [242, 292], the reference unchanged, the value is 245.0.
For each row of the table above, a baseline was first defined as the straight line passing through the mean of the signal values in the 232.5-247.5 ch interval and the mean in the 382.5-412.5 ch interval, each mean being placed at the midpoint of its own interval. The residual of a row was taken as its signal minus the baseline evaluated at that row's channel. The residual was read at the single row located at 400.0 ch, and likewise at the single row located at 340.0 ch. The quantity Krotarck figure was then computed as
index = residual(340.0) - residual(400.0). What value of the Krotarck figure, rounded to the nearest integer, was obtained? -30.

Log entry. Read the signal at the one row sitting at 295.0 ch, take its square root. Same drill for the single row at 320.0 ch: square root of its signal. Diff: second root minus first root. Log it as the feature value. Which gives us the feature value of -2.2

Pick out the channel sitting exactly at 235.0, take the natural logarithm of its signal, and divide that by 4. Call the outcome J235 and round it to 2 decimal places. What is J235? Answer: 1.22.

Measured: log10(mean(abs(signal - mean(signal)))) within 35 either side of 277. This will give 0.49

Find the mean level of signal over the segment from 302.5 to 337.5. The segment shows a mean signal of 86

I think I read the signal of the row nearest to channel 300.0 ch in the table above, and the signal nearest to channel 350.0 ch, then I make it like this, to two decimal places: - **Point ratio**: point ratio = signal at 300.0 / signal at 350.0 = 1.17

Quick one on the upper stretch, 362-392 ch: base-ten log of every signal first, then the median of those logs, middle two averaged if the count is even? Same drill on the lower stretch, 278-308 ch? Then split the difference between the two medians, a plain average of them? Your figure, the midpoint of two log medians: 2.08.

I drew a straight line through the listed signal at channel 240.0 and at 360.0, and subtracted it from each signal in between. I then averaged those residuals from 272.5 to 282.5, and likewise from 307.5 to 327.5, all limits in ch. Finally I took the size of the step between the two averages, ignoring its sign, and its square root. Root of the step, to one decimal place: 4.7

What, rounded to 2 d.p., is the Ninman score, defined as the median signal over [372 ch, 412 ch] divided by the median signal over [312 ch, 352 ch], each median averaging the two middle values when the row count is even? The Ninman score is 1.38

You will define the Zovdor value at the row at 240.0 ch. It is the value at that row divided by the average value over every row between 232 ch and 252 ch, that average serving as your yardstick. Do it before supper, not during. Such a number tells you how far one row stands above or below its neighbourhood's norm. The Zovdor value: 0.98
